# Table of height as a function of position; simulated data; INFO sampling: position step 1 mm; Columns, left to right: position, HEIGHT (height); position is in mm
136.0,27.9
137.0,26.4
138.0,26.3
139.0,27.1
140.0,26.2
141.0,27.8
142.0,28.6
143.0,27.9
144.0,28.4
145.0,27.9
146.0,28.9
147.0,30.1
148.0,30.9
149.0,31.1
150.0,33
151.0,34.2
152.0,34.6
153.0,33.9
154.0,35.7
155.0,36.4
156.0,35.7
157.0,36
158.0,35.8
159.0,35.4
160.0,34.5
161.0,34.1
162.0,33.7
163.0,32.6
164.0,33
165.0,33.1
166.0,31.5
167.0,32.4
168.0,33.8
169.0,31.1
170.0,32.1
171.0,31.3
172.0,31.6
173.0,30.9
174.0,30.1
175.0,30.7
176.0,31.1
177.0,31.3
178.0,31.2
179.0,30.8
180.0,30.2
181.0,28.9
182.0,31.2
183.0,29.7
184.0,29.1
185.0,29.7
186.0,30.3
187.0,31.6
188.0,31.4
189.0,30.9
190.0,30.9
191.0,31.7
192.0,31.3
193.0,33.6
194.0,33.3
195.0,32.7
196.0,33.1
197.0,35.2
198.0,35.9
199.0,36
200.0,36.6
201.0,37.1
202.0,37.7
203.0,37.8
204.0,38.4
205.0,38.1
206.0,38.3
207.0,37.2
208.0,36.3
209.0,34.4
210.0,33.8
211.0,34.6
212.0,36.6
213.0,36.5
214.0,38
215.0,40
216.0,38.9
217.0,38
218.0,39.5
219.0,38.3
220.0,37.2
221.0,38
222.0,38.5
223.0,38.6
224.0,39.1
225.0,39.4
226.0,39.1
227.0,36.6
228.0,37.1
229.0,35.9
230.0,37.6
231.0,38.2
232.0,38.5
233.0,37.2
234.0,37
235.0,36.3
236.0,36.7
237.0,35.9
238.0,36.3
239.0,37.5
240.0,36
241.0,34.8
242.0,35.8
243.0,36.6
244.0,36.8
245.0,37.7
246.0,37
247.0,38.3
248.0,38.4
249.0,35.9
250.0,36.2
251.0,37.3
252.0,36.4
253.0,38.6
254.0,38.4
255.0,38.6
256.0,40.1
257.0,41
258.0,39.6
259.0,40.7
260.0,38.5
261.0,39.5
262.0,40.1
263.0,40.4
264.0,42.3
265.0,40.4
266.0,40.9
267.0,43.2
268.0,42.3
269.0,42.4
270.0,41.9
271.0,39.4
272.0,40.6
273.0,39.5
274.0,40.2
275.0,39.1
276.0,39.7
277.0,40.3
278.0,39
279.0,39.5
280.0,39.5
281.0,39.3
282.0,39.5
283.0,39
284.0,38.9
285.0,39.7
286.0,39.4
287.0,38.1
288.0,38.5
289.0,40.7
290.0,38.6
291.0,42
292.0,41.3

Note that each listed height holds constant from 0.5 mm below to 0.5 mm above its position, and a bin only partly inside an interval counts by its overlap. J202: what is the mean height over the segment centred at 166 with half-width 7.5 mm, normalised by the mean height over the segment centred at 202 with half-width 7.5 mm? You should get 0.901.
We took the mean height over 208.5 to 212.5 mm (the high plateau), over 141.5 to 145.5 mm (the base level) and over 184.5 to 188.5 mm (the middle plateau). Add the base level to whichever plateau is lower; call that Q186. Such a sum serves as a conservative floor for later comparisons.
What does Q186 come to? 59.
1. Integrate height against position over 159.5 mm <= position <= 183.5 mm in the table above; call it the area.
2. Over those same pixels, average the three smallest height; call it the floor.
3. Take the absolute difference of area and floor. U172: 731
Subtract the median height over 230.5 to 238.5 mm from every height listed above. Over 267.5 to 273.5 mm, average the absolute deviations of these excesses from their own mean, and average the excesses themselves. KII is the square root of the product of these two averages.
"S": 2.2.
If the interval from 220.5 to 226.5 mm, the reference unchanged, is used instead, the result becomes 0.9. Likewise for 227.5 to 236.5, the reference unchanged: 0.4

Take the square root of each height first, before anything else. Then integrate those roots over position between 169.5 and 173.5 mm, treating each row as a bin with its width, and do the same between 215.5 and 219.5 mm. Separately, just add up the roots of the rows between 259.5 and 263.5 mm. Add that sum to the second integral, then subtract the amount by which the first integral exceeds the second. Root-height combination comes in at 52.5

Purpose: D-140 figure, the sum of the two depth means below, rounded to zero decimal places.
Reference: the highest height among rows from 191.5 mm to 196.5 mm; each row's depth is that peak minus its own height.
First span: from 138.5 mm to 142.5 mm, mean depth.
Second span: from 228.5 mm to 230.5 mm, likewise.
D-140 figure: 3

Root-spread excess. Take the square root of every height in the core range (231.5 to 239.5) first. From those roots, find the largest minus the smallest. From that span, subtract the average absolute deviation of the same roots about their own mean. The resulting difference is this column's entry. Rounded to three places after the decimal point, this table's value 0.162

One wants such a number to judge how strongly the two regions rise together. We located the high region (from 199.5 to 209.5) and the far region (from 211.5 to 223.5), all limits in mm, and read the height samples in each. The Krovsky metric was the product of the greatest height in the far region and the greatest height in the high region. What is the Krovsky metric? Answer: 1536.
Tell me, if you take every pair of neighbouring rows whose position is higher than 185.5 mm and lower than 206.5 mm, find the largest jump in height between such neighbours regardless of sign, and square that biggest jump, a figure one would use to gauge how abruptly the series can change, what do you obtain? 5.3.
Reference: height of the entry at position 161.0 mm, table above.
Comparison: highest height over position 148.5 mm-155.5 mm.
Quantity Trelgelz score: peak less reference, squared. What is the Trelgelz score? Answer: 5.3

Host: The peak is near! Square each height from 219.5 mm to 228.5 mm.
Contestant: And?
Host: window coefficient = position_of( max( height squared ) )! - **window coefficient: 225.0 mm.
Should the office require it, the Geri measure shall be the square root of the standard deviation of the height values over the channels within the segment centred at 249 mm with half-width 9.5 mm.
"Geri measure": 1.3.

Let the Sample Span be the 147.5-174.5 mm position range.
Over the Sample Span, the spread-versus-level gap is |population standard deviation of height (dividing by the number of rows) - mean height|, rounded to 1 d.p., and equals 31.5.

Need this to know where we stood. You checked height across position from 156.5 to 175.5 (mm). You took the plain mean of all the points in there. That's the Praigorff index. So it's 33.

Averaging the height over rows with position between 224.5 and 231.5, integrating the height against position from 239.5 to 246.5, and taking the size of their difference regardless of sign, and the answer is 217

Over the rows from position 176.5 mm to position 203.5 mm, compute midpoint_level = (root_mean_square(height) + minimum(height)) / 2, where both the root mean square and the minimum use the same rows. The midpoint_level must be 30.8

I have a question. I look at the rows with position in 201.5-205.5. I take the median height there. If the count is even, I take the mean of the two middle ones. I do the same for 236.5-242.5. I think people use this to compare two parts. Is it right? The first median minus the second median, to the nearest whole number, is 2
